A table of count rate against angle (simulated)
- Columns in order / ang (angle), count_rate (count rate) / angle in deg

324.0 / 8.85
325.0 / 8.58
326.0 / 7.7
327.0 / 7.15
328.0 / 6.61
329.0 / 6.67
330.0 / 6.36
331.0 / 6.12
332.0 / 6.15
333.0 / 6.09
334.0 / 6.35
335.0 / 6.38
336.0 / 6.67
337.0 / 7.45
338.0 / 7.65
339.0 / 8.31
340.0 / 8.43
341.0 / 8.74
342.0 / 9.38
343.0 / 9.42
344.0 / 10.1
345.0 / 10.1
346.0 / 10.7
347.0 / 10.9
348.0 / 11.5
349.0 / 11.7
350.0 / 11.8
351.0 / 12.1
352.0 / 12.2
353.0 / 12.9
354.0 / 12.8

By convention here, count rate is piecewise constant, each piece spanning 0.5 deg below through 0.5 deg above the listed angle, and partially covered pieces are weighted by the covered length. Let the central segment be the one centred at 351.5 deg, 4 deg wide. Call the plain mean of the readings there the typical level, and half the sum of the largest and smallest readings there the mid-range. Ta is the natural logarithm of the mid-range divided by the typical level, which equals 0.008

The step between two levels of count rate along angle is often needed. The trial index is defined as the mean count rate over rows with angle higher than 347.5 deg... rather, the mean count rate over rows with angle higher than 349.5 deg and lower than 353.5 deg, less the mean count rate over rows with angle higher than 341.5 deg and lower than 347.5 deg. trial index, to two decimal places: 2.15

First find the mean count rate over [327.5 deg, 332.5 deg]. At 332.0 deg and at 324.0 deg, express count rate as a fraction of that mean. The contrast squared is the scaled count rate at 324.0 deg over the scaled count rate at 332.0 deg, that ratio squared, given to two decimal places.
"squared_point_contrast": 2.07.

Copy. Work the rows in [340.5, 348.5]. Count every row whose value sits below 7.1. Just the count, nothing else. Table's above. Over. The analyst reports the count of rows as 0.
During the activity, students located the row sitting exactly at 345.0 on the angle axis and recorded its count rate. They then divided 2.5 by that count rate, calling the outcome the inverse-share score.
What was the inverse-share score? 0.25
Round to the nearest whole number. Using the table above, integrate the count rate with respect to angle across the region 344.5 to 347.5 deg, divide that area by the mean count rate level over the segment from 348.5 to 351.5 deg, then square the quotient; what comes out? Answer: 7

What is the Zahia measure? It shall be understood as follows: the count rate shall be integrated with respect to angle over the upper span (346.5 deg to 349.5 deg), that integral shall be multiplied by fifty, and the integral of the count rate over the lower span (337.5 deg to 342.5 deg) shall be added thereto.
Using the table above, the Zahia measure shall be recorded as 1748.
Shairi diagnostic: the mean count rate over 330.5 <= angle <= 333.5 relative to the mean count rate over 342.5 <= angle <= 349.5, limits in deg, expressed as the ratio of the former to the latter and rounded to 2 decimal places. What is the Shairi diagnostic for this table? 0.58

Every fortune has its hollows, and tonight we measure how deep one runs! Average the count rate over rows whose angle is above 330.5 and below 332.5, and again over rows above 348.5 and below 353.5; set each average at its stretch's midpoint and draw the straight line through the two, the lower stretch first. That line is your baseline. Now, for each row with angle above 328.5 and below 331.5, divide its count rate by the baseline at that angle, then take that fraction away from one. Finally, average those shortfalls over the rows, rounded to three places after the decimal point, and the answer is -0.129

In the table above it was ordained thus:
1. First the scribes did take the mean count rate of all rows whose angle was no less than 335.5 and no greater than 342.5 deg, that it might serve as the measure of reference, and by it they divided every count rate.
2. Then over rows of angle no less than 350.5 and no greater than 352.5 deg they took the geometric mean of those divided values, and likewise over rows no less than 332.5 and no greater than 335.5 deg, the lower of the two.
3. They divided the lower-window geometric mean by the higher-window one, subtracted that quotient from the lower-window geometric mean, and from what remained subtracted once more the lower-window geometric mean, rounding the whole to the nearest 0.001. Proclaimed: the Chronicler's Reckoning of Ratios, -0.516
